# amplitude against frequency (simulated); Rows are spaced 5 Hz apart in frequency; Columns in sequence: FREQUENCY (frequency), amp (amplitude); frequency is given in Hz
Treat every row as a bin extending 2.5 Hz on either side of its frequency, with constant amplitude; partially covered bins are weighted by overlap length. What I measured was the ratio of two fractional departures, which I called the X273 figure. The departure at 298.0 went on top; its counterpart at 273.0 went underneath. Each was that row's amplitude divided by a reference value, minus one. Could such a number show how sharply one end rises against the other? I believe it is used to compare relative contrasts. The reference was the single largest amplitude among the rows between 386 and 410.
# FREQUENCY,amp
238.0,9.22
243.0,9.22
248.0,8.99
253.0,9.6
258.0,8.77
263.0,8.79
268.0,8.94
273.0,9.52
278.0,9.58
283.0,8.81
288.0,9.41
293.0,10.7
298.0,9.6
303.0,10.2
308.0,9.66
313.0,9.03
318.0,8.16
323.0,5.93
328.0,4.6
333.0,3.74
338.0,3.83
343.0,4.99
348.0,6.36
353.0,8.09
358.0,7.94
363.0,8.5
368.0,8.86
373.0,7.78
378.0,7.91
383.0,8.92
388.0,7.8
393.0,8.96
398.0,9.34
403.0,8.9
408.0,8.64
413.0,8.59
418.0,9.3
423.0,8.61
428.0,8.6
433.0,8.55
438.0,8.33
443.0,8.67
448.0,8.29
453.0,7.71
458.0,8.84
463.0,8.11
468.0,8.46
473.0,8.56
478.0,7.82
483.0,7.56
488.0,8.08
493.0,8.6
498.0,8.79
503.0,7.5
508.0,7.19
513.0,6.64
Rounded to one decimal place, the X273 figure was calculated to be 1.4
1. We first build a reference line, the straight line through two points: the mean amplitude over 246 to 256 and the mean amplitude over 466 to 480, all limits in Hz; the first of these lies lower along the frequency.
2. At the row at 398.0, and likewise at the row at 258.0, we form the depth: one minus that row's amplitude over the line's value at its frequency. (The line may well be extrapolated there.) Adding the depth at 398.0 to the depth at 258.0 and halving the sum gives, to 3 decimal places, -0.015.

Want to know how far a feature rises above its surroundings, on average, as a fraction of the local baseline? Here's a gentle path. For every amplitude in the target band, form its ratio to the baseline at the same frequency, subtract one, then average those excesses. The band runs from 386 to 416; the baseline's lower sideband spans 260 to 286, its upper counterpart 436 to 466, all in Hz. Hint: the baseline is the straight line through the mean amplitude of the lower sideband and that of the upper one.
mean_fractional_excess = 0.02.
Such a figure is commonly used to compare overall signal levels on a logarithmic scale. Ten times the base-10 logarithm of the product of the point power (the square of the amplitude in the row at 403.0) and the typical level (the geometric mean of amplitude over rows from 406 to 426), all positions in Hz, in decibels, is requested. 28.4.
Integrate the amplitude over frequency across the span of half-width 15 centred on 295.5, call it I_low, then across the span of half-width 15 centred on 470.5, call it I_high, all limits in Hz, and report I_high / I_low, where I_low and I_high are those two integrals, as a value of 0.85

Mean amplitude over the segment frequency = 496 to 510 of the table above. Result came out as 7.8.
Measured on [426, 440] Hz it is 8.5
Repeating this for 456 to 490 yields 8.2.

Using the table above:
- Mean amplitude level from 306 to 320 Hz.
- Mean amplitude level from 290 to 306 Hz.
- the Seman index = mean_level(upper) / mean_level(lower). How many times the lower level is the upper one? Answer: 0.88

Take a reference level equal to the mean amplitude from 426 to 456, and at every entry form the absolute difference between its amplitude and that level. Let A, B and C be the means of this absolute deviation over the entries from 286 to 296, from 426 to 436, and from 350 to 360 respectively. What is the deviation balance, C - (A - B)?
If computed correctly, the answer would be -1.1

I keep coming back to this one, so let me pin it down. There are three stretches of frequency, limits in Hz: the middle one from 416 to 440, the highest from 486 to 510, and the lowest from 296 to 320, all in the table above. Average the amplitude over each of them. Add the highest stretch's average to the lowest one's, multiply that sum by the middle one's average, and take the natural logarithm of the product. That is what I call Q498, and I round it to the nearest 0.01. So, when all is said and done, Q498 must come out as 5.02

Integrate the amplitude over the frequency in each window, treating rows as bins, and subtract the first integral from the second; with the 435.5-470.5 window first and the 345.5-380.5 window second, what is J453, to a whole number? -15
